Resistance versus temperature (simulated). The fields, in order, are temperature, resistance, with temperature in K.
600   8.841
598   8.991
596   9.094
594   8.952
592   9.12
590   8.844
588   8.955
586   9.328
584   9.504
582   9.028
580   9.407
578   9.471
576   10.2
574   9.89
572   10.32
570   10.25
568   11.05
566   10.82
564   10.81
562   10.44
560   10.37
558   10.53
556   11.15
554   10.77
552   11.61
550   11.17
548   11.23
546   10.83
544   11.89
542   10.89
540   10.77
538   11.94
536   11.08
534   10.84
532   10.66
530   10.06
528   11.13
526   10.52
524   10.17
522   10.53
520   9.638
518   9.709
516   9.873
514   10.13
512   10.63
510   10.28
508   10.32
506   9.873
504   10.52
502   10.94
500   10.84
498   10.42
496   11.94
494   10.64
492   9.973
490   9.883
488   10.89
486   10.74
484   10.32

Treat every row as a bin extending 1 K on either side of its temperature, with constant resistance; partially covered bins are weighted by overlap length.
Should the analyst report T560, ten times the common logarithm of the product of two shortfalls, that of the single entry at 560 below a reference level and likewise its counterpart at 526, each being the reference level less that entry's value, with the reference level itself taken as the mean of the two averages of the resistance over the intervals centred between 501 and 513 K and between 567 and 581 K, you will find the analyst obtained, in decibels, -15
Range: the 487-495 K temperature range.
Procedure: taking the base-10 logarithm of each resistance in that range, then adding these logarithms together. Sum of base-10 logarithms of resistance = 4.1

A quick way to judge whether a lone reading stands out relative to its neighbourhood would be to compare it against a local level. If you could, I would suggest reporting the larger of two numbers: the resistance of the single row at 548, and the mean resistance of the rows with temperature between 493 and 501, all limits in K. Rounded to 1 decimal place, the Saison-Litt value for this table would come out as 11.2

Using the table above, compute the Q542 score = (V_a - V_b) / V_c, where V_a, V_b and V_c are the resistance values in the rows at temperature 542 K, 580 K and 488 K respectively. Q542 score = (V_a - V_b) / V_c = 0.14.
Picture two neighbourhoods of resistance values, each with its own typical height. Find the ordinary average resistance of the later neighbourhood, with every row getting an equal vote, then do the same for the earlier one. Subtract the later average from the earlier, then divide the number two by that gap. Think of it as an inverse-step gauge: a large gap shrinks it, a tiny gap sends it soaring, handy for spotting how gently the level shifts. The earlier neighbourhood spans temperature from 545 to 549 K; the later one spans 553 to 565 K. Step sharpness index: 5.7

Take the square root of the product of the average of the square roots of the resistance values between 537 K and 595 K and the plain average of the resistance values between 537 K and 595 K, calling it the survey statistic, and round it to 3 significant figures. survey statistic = 5.76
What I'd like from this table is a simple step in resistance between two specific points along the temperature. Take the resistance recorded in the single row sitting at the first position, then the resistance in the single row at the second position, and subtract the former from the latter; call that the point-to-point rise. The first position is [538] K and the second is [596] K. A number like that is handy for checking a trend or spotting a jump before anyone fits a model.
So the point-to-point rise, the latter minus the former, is -2.8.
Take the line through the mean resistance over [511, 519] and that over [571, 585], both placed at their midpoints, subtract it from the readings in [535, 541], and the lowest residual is 0.8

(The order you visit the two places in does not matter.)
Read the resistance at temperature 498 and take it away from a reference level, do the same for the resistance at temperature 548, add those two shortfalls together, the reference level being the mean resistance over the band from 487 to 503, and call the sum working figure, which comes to -0.3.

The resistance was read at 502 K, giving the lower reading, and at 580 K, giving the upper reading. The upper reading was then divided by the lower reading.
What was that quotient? 0.86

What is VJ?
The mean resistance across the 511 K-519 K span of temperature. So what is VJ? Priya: 10.1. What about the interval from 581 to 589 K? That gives 9.2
